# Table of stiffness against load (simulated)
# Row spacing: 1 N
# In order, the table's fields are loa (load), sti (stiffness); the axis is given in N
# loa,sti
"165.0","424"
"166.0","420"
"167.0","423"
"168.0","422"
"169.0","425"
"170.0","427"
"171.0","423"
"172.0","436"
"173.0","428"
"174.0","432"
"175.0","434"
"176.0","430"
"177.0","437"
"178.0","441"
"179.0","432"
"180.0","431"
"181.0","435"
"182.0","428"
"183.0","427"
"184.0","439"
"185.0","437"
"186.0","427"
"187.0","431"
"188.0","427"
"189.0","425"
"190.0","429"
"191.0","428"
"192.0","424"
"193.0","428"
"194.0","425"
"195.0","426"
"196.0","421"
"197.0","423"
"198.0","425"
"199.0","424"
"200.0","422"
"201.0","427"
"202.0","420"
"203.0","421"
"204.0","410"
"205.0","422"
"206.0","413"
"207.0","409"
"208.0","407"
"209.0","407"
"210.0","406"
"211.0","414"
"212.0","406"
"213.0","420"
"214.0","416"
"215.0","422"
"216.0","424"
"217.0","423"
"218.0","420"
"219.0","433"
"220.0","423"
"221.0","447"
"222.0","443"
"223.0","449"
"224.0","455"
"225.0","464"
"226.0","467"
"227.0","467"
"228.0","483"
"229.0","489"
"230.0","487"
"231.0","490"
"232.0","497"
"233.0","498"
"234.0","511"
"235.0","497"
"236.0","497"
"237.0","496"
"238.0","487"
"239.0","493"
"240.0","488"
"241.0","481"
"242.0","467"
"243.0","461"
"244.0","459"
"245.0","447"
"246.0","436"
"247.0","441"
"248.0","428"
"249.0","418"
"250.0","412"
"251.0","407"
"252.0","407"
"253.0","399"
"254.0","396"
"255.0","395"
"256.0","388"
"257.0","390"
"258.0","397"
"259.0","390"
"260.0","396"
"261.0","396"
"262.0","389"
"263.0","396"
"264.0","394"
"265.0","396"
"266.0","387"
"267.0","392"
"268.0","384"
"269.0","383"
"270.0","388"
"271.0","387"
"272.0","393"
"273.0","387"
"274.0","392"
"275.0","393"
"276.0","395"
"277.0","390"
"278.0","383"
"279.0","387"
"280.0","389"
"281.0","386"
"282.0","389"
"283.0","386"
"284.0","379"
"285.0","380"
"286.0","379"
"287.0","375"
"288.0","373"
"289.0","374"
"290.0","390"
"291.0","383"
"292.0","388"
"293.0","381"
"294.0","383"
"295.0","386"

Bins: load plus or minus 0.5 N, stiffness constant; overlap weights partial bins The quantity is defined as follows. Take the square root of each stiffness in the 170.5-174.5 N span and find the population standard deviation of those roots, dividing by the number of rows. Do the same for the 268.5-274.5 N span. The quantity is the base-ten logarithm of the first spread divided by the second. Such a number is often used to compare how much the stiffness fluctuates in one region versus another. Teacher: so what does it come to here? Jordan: 0.14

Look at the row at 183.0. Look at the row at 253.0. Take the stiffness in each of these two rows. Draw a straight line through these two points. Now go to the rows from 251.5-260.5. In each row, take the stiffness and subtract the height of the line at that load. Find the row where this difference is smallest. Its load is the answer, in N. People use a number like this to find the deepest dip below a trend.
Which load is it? 256.0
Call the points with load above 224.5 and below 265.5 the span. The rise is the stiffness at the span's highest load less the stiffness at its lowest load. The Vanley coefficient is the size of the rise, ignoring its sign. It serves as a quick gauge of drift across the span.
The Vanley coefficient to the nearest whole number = 68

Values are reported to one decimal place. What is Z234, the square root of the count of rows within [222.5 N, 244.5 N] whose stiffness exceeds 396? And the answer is 4.7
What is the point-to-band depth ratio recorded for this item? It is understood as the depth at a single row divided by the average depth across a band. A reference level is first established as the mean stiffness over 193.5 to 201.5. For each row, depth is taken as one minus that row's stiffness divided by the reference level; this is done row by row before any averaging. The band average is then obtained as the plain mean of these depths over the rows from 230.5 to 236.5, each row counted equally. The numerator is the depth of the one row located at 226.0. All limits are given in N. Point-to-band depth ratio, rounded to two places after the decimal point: 0.58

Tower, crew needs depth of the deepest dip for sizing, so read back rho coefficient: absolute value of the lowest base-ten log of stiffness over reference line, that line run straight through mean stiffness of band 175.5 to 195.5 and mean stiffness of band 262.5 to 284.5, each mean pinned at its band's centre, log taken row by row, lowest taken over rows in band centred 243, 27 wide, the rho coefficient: 0.010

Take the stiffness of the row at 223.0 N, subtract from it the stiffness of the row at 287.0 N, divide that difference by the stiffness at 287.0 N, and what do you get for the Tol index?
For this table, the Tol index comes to 0.20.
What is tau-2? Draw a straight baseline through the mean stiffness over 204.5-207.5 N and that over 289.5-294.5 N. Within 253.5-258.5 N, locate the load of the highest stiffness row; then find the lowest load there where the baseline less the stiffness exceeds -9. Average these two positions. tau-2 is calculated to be 256.0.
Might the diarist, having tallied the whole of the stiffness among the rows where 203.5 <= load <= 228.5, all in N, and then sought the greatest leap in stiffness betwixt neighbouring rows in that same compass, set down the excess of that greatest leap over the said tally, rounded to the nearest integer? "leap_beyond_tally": -10726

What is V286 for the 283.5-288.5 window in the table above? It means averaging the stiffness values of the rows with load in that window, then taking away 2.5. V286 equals 375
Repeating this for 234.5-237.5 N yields 494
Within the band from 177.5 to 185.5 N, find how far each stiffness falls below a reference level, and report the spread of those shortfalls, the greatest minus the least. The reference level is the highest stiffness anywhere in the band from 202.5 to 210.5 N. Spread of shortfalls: 14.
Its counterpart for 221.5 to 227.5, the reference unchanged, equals 24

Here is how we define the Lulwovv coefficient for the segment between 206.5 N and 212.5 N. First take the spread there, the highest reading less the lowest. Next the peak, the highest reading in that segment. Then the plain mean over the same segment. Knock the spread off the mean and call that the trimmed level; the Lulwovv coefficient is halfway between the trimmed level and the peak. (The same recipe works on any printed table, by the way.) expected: 407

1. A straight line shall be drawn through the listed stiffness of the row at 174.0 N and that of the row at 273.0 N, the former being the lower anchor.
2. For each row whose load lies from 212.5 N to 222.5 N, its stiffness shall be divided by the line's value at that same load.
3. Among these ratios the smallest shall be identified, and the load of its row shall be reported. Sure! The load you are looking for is 214.0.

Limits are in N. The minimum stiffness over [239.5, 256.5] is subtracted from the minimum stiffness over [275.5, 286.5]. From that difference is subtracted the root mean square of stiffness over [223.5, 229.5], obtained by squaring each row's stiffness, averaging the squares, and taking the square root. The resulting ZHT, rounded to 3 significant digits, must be -480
